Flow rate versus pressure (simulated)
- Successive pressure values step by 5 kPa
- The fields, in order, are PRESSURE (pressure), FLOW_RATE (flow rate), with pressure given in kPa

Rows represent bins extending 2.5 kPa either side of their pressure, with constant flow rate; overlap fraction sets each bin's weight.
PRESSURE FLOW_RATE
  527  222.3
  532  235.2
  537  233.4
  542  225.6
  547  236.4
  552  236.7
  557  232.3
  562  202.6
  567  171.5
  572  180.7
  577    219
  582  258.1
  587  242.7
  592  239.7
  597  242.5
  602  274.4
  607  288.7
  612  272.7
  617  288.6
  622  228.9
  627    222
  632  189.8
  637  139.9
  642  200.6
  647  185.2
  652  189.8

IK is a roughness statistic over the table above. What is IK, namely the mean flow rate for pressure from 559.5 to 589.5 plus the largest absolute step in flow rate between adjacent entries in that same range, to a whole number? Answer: 252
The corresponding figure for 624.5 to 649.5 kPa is 248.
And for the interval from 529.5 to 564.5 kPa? 259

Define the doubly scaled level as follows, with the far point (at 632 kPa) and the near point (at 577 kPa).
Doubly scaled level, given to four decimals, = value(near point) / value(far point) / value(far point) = 0.0061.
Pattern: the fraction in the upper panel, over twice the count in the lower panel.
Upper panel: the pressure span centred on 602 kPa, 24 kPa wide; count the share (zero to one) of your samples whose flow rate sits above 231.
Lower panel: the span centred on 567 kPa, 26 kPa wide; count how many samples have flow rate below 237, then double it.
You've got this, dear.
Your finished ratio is 0.100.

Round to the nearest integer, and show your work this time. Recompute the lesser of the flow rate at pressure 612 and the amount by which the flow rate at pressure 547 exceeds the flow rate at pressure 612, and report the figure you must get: -36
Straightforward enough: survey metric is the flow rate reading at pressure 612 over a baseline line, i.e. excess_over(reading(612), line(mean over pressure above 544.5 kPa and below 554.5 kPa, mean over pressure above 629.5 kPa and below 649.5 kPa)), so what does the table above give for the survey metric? 76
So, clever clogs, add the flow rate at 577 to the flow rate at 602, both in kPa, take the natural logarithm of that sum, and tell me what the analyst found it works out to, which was 6.20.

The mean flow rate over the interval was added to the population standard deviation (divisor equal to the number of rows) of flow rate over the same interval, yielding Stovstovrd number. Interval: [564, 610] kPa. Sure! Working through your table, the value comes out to 272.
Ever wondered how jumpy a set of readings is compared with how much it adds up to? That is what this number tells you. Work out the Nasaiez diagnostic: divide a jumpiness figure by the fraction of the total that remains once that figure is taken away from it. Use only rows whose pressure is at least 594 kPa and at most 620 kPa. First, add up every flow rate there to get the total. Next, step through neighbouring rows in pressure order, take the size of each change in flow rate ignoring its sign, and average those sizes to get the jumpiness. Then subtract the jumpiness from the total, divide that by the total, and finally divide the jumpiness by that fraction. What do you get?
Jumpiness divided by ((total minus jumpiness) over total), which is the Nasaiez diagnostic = 20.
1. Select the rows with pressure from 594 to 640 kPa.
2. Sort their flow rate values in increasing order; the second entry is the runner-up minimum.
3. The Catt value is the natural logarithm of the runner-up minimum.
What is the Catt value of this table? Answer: 5.25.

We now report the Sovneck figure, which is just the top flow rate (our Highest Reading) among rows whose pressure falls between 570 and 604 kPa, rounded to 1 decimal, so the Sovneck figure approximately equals 274.4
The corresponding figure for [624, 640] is 222.0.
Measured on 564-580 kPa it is 219.0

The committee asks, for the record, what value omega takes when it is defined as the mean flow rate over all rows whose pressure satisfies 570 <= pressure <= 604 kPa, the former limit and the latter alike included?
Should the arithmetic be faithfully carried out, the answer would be 237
